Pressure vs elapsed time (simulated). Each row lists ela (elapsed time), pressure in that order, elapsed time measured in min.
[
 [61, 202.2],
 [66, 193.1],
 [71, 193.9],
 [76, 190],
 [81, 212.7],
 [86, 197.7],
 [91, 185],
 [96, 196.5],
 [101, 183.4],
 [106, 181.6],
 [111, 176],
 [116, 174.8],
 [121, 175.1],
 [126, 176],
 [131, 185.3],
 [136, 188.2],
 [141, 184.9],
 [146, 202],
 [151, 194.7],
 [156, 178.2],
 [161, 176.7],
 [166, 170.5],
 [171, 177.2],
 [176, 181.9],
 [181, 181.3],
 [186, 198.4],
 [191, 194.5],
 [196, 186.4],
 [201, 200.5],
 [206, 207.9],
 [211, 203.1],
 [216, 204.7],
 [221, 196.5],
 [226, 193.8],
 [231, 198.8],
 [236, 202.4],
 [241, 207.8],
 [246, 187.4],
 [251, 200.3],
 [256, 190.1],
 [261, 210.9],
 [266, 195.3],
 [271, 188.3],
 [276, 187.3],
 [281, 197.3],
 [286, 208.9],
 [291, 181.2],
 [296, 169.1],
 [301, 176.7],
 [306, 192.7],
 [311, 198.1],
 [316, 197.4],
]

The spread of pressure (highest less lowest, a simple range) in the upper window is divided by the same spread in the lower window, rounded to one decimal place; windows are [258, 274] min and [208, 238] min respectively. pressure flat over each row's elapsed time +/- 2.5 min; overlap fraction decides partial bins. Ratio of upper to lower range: 2.1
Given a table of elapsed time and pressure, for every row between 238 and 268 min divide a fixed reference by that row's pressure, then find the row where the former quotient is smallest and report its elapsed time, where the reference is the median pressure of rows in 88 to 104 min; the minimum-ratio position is 261 min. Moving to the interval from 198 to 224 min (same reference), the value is 206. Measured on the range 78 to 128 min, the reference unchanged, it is 81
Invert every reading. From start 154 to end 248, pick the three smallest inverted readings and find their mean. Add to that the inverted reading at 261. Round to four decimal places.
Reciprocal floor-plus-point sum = 0.0096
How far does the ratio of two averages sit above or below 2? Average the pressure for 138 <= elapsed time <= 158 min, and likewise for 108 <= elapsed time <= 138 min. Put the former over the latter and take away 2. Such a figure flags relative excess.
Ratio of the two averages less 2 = -0.94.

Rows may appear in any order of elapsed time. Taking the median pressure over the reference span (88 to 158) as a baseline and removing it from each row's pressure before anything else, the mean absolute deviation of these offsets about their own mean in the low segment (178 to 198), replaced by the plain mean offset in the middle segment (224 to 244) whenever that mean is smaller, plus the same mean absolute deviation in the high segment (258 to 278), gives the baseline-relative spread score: 14.0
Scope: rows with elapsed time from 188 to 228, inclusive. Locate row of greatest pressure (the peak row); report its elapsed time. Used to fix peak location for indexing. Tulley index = 206 min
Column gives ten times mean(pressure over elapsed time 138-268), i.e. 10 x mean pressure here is 1933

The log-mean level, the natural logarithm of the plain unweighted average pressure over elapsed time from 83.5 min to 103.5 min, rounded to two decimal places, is 5.25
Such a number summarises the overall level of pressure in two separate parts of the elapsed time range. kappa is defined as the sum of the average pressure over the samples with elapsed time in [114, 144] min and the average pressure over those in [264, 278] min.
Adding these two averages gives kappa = 371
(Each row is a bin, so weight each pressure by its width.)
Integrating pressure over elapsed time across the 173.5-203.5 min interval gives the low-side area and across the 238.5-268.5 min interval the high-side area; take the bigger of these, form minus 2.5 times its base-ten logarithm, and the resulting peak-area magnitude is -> -9.438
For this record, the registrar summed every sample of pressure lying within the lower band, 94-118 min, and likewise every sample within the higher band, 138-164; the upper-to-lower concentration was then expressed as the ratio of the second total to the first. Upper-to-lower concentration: 1.03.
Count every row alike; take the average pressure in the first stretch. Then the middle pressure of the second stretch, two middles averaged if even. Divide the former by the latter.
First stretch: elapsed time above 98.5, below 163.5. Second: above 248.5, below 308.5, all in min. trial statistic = 0.96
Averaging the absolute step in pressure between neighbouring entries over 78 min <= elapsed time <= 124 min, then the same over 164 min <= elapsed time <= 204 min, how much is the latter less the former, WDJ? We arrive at 0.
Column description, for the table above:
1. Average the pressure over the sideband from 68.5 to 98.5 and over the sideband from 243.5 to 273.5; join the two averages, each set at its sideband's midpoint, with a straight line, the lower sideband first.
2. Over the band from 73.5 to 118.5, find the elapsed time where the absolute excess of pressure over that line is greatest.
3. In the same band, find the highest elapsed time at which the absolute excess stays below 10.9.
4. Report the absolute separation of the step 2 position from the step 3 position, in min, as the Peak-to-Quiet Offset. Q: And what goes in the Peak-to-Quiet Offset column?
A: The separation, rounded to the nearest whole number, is 20 min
